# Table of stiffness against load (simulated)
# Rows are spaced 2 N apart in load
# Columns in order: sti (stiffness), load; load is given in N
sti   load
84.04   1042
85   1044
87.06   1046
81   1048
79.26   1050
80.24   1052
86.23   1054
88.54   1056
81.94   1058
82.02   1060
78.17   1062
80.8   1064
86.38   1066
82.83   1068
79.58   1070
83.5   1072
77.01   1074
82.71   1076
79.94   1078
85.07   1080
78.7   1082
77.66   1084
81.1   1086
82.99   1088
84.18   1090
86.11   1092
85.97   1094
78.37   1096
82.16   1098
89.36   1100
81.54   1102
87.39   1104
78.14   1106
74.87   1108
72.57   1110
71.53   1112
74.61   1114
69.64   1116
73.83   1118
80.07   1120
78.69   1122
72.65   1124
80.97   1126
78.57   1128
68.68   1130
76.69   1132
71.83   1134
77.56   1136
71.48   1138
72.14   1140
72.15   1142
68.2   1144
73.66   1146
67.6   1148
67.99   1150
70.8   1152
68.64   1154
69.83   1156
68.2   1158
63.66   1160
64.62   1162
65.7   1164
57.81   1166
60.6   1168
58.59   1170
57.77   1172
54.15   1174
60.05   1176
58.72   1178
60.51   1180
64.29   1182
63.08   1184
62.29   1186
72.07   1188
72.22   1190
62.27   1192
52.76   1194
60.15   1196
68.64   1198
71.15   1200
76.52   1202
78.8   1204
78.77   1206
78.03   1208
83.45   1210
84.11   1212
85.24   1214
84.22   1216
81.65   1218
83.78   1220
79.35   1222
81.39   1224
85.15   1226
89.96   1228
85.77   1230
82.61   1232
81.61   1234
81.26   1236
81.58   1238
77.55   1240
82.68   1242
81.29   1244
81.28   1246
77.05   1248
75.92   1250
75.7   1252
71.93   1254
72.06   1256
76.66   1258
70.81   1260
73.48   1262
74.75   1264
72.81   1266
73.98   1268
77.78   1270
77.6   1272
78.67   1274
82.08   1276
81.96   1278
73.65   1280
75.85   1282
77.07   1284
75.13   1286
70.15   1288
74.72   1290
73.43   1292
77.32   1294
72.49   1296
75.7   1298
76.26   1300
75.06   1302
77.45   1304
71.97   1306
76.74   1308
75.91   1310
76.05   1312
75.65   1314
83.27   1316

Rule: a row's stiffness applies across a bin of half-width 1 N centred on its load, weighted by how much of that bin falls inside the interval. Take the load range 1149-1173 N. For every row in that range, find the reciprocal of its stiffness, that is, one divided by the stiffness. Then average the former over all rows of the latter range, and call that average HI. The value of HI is 0.0156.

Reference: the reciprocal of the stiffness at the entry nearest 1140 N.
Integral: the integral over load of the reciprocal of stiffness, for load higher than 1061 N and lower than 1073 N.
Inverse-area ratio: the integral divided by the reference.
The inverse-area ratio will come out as 10.6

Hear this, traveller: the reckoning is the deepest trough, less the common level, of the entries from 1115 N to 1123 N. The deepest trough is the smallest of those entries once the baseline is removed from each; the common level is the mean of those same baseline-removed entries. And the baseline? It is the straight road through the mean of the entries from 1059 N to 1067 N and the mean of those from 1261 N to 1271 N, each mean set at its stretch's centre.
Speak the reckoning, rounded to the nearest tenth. -6.0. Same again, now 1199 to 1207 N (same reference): -5.3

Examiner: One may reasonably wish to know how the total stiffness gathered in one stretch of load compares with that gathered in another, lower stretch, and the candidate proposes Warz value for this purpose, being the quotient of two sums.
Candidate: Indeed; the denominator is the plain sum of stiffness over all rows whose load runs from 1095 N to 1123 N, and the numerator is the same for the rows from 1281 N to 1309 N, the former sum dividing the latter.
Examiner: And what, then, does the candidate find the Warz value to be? 0.96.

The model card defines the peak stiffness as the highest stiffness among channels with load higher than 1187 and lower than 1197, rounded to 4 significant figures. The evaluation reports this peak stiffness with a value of 72.22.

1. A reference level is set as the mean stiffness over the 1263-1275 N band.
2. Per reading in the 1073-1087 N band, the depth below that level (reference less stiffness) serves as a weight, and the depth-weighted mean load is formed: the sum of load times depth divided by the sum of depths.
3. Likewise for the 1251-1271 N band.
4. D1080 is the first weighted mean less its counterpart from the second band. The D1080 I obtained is -179.2 N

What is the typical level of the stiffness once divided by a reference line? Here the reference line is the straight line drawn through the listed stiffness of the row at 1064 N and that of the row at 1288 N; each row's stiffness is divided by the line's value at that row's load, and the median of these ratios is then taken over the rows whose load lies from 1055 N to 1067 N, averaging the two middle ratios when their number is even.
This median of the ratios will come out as 1.01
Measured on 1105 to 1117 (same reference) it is 0.94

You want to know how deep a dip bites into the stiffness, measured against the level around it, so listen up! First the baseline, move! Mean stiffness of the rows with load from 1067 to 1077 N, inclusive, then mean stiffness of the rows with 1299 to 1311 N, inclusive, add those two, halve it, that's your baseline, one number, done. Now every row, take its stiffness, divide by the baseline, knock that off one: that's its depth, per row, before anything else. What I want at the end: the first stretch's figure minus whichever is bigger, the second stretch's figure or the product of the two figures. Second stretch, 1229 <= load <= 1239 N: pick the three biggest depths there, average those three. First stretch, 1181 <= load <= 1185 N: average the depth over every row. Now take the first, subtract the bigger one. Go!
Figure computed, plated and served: 0.19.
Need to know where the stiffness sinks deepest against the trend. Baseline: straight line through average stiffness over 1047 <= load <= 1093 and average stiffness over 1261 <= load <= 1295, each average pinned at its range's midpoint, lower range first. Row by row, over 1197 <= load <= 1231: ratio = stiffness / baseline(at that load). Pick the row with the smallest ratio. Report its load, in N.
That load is 1198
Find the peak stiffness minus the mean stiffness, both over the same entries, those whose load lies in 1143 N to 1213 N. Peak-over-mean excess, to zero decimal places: 17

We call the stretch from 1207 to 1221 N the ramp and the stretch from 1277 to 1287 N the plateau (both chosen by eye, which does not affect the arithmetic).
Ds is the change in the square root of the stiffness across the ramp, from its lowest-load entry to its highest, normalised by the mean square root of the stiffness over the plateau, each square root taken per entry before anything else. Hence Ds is 0.037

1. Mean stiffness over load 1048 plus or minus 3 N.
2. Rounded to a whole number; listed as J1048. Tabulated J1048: 82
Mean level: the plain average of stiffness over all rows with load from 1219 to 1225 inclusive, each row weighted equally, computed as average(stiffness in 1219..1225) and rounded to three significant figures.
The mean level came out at 81.5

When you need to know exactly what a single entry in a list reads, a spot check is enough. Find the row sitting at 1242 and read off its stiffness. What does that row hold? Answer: 82.68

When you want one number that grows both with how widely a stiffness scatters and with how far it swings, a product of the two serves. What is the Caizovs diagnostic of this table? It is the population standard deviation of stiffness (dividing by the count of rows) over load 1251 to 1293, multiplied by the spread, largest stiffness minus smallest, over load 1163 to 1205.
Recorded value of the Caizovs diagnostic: 81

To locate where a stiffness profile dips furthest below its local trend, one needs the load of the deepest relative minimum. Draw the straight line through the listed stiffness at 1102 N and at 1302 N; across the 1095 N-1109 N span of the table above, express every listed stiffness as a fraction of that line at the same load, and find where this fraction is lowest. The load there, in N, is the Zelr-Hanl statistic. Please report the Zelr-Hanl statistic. 1108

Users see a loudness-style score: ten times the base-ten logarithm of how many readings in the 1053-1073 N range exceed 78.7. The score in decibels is 9.5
